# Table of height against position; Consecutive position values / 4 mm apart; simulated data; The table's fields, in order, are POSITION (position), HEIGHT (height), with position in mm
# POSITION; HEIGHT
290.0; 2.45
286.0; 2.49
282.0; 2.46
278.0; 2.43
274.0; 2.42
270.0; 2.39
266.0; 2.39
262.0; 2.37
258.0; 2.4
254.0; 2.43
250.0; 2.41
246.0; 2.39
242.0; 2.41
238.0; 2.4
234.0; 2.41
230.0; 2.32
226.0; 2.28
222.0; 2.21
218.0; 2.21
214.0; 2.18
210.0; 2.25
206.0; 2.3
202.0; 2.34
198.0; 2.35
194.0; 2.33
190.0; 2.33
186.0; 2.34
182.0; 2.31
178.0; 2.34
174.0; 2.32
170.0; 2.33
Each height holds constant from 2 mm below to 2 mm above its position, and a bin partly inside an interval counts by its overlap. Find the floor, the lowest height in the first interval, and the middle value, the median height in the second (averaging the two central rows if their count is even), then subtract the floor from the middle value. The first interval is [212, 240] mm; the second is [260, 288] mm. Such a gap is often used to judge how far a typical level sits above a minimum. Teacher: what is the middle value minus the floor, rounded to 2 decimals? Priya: 0.24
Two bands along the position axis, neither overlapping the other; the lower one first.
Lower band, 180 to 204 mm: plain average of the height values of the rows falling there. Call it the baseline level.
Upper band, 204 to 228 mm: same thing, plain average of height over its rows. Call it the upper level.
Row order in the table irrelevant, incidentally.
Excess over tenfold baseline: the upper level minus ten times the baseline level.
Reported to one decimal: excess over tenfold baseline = -21.1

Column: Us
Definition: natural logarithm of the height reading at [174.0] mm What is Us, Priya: 0.842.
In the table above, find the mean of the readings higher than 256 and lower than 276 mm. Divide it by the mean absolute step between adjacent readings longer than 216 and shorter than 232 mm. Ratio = 65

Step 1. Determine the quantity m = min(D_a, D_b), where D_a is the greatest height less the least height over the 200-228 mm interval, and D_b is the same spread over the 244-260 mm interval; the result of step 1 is 0.040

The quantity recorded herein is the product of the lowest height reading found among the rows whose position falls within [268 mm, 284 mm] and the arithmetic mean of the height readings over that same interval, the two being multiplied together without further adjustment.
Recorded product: 5.8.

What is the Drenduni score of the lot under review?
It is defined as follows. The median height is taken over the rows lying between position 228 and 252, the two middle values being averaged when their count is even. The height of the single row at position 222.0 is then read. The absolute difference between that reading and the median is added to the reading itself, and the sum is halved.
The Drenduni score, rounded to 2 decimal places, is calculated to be 1.20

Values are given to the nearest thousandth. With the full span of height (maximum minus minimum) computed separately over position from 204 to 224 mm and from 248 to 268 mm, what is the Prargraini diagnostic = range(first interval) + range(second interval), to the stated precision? 0.180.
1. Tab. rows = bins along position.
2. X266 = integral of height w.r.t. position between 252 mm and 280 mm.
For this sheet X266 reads 67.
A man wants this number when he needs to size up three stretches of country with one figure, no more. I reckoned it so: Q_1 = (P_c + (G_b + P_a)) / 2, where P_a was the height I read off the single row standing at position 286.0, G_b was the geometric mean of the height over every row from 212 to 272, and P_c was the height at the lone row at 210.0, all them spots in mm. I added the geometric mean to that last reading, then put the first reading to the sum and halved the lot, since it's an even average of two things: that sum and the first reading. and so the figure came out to 3.54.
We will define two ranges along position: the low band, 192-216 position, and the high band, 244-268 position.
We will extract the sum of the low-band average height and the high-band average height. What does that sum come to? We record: 4.69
